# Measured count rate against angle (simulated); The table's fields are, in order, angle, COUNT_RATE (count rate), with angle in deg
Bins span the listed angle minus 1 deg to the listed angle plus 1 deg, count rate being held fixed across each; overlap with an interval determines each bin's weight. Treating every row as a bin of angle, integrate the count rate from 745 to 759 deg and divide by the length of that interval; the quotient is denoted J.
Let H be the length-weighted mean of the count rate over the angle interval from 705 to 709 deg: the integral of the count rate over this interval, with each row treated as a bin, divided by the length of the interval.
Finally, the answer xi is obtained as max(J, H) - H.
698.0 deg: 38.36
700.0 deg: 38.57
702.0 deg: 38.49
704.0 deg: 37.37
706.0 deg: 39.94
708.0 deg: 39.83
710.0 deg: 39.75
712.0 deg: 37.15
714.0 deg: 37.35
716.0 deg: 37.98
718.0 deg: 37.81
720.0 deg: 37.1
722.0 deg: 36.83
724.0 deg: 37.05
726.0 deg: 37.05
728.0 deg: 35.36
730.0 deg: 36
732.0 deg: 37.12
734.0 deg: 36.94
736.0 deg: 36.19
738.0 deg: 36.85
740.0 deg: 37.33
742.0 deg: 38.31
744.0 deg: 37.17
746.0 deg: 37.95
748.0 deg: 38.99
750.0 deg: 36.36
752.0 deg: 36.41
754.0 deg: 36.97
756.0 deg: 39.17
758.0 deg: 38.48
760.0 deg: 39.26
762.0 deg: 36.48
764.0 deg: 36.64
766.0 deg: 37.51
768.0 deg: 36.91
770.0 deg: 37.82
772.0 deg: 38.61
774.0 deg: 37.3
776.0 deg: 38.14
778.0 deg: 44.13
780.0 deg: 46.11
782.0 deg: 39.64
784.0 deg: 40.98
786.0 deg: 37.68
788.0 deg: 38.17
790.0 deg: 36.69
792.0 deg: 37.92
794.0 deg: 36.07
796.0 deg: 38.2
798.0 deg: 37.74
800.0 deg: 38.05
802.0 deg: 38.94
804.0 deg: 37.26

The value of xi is 0.00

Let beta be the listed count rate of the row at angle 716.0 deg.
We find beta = 37.98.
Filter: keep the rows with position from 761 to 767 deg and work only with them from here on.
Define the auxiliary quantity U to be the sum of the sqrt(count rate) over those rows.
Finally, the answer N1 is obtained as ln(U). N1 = 2.90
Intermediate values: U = 18.22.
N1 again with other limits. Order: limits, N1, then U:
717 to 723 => 2.91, 18.31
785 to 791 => 2.91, 18.37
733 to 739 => 2.90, 18.16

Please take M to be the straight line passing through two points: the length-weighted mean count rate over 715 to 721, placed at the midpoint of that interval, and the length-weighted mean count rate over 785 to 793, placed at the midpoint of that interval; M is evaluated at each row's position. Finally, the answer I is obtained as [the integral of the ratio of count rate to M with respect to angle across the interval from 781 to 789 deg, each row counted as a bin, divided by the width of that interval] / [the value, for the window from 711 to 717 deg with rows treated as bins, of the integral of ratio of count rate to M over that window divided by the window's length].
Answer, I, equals 1.04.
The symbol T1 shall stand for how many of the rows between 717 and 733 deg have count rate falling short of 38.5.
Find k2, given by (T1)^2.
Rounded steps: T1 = 8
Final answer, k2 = 64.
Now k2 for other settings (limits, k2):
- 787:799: 36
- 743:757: 25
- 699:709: 4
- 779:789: 4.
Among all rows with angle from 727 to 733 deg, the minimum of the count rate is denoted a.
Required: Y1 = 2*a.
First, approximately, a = 35.36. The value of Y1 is 70.7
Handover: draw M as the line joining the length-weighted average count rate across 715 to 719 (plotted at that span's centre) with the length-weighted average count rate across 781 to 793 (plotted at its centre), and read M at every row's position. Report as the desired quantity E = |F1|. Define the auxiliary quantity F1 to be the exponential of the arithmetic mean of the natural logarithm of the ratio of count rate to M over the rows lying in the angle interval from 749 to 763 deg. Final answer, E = 0.98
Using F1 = 0.982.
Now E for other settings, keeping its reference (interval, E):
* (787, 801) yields 0.97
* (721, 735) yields 0.96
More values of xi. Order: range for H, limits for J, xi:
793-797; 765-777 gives 0.58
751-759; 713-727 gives 0.00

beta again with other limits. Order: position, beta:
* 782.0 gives 39.64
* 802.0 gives 38.94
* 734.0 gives 36.94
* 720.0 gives 37.1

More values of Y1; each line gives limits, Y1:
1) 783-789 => 75.4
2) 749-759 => 72.7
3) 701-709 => 74.7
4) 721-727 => 73.7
